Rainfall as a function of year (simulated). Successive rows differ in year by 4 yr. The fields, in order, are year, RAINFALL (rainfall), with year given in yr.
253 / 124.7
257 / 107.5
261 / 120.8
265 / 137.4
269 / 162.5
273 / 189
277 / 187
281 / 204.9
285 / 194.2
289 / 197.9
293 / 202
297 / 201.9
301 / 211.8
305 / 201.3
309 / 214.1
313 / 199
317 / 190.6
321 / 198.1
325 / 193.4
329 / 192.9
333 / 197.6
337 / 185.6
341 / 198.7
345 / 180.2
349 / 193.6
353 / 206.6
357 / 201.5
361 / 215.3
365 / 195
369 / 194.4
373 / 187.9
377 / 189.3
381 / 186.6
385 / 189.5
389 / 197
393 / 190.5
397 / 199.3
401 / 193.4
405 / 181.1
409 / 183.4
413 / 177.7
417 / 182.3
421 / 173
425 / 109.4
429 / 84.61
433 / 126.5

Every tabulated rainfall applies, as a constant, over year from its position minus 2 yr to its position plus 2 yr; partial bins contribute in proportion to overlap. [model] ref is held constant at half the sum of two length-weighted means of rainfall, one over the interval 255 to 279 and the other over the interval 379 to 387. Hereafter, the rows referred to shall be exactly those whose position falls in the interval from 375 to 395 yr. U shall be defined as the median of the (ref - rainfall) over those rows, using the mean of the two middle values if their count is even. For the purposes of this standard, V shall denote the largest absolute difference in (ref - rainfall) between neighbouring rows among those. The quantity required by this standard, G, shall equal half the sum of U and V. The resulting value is -6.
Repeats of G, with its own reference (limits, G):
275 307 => -7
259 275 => 23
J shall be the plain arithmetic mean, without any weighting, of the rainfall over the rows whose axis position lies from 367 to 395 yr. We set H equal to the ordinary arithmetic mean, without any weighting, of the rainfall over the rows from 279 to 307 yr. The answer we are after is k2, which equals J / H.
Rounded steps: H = 202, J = 191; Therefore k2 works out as 0.94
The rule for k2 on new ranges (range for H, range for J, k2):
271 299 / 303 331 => 1.01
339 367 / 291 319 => 1.02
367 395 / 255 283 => 0.83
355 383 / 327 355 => 0.99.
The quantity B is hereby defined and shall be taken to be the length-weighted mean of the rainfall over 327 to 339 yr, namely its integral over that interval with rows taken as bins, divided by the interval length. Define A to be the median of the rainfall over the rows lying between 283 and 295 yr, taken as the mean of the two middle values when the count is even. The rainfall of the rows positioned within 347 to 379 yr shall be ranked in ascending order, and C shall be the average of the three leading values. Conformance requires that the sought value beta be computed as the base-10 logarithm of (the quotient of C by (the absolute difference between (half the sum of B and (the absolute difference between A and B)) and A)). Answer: 0.284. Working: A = 198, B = 192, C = 190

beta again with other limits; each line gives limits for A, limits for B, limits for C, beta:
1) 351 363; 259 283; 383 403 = 0.267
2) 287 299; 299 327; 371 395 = 0.270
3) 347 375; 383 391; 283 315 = 0.306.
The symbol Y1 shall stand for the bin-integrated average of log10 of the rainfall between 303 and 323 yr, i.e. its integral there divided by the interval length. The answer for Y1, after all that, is 2.302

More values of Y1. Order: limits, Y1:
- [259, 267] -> 2.110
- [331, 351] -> 2.281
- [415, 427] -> 2.179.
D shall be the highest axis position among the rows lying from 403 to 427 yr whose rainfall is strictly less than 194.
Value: 425 yr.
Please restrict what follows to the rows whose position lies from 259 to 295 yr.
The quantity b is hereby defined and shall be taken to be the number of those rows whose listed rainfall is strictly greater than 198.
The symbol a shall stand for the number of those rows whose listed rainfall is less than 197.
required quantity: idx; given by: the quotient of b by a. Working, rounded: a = 6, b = 2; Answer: 0.3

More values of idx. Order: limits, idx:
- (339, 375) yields 0.8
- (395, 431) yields 0.1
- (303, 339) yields 1.0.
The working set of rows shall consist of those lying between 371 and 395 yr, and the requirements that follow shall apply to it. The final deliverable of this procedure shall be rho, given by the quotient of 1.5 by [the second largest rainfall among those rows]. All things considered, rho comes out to 0.0079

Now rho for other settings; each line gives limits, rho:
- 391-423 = 0.0078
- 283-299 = 0.0074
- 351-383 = 0.0073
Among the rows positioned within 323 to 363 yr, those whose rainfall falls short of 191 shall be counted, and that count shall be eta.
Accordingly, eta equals 2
